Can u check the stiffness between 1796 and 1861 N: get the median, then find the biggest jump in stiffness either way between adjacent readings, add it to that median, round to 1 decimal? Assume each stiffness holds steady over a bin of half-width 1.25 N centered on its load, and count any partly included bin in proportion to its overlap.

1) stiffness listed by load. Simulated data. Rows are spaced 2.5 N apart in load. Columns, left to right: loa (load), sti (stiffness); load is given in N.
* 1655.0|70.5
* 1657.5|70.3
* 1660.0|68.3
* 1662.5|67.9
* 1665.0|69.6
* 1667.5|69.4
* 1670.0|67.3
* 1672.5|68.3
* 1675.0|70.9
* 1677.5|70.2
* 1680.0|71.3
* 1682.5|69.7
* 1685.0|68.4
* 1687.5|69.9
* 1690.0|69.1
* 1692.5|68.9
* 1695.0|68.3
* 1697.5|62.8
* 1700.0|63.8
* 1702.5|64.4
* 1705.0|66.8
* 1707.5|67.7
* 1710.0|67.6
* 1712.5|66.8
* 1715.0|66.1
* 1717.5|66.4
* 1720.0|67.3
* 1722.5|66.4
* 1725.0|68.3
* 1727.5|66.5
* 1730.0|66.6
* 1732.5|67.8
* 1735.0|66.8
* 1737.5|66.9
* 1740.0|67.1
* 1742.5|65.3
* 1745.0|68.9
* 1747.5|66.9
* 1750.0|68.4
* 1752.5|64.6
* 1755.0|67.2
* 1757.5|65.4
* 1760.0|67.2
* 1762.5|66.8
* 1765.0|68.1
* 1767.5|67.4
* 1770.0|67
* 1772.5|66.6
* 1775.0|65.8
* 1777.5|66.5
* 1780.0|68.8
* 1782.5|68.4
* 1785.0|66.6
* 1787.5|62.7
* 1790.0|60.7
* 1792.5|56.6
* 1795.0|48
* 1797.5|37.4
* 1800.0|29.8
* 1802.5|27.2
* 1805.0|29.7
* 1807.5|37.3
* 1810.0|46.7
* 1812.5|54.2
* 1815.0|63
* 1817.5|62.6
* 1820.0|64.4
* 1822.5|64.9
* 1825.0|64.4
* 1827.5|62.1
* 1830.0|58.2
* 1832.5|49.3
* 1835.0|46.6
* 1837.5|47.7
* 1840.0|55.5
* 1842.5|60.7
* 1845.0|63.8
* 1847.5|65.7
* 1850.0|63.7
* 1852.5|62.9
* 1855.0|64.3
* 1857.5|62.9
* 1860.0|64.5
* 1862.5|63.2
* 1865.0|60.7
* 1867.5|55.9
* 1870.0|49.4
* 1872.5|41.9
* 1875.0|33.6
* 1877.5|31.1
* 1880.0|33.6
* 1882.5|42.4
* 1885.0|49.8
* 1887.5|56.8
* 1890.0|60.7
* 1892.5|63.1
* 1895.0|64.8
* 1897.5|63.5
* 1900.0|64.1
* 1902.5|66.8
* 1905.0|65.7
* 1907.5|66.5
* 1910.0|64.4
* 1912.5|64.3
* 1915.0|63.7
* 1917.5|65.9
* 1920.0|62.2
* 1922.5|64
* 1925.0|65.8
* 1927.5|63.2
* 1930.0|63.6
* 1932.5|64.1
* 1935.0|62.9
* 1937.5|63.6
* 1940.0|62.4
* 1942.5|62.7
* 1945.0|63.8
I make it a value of 70.8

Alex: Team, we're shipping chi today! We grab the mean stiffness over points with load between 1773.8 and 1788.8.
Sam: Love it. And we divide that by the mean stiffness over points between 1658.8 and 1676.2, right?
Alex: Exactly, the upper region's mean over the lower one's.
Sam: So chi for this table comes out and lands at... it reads 0.97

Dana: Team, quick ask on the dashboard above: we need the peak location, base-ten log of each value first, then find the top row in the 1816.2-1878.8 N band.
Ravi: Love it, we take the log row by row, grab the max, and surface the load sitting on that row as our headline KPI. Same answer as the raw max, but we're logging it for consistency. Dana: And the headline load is 1847.5 N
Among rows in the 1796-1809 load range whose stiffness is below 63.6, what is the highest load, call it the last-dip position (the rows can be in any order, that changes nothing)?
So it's 1807.5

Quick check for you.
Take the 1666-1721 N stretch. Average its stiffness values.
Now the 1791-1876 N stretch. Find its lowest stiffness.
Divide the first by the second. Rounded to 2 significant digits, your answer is 2.5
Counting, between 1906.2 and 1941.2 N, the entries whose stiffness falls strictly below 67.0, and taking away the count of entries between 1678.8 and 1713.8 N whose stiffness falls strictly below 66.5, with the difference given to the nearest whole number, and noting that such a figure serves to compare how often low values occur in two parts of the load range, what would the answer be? 11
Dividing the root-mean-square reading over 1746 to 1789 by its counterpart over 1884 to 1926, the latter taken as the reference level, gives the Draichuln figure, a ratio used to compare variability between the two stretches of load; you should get 1.06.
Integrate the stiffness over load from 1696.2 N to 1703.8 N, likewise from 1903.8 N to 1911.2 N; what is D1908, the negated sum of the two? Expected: -969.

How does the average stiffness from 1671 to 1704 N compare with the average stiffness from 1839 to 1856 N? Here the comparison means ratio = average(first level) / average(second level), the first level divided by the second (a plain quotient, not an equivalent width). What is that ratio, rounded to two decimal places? 1.09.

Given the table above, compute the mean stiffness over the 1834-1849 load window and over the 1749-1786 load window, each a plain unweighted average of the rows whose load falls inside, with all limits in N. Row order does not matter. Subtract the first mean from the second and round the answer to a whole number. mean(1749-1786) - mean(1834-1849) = 10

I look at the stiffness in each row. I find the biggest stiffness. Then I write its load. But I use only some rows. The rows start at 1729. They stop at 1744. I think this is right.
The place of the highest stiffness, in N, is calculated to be 1732.5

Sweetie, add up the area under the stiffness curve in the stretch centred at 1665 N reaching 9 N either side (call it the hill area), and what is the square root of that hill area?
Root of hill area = 35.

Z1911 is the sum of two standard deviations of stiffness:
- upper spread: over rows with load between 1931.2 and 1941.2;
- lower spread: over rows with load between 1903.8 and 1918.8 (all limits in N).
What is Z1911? 2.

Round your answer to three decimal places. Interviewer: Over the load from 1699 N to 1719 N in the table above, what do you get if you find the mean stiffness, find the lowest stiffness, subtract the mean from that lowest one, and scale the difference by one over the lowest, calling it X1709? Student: -0.038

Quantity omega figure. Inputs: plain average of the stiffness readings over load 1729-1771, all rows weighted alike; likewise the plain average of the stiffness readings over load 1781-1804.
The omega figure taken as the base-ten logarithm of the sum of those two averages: 2.07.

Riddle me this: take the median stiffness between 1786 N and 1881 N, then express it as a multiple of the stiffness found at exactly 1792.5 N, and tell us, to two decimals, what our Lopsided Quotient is 1.01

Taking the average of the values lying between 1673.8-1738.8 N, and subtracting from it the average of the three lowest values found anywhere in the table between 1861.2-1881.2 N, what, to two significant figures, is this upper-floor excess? 35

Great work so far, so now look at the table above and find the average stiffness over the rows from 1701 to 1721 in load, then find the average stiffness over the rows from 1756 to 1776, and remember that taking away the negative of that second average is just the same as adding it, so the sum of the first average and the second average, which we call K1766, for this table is 133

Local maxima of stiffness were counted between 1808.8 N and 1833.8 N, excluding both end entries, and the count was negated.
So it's -2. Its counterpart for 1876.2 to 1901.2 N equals -1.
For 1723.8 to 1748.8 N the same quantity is -3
